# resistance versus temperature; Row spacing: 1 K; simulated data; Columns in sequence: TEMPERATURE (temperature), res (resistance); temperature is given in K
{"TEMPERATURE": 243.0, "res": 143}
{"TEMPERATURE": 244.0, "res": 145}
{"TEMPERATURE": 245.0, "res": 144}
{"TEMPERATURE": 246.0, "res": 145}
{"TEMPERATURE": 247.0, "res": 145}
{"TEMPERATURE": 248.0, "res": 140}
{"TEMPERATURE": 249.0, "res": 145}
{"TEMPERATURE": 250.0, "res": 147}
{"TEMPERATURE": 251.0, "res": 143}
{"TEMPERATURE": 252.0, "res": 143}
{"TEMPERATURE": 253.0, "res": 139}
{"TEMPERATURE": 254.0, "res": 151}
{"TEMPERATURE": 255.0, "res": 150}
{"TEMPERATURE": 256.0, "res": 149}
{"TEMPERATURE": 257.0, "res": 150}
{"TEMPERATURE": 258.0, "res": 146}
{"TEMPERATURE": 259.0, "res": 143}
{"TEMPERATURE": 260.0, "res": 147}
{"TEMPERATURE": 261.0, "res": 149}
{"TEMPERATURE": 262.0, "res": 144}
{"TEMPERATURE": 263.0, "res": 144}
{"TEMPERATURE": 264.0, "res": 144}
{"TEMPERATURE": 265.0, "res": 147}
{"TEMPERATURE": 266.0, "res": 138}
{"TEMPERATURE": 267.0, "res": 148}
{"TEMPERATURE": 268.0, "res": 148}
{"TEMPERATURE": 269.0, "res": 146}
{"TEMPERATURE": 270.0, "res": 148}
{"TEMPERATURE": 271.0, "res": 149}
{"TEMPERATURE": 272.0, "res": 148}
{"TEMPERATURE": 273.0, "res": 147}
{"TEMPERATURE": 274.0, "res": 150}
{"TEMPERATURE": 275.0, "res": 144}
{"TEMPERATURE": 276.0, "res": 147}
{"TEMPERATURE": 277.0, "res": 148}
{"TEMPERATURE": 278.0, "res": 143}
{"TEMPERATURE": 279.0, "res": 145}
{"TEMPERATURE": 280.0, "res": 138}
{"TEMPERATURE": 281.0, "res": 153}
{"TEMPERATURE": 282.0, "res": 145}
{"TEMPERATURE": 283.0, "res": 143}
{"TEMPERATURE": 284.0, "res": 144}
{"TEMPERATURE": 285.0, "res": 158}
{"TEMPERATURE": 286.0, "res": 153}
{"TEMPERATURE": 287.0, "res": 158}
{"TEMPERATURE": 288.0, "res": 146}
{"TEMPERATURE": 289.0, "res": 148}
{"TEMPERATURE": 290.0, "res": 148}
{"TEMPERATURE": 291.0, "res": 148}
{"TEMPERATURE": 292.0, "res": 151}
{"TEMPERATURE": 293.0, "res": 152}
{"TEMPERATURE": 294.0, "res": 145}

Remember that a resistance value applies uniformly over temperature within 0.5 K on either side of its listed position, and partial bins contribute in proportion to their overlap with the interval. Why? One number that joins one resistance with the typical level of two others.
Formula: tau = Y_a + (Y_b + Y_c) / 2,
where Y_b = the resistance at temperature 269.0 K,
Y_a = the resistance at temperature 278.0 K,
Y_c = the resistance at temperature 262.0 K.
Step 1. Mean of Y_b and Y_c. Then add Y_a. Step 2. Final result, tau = 288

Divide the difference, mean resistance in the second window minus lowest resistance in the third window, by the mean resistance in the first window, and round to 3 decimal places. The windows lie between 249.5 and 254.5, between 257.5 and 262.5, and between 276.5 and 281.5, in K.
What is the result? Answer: 0.054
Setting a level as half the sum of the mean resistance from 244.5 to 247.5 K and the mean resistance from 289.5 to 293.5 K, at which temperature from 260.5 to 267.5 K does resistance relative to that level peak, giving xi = 261.0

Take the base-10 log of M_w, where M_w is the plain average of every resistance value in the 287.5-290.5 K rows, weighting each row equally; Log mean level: 2.17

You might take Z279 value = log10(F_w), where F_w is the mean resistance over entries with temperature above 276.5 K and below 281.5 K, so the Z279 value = 2.16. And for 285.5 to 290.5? 2.18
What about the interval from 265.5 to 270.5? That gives 2.16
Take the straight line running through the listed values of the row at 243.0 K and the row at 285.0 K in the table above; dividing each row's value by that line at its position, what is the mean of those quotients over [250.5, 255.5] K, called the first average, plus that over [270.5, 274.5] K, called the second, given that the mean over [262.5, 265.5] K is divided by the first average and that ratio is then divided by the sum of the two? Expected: 0.497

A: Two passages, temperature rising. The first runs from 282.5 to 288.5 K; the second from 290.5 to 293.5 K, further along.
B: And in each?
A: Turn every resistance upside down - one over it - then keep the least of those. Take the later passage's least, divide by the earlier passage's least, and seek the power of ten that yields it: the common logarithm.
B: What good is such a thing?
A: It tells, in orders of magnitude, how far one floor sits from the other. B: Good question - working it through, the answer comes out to 0.017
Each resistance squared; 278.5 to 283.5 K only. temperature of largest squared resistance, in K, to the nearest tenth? 281.0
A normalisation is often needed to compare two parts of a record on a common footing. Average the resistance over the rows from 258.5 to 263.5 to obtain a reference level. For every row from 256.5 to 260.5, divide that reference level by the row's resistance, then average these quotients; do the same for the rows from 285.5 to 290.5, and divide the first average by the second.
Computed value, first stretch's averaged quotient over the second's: 1.03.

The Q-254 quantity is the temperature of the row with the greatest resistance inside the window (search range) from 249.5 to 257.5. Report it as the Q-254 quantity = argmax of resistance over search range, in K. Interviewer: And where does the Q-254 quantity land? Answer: 254.0 K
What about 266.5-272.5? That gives 271.0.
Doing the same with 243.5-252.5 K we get 250.0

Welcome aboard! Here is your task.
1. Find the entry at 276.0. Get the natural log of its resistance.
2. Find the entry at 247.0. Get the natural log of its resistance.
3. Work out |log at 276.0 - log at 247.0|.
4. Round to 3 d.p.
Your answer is 0.014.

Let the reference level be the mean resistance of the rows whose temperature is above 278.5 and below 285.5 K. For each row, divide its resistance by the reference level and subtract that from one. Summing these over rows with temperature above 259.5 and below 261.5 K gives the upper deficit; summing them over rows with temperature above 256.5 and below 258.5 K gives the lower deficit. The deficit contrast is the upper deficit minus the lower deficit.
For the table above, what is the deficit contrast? 0.00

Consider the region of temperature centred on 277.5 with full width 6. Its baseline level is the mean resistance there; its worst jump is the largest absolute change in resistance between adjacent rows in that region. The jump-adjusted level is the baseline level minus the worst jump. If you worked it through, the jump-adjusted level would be 137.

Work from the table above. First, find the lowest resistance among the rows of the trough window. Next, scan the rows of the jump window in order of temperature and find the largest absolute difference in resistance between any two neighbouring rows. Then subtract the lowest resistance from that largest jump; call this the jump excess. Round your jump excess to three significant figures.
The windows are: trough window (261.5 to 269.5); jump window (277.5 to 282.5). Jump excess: -123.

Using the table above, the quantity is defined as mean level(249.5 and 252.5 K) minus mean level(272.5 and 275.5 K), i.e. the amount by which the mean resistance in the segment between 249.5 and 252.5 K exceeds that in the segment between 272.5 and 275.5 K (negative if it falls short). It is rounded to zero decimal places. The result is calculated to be -3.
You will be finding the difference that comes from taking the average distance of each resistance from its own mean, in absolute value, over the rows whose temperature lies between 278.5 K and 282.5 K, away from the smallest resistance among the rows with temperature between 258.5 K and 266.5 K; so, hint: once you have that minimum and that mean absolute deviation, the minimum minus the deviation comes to 134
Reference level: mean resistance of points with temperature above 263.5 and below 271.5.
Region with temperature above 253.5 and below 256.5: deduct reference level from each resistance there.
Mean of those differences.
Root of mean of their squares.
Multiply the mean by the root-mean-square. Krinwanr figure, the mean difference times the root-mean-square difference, 16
